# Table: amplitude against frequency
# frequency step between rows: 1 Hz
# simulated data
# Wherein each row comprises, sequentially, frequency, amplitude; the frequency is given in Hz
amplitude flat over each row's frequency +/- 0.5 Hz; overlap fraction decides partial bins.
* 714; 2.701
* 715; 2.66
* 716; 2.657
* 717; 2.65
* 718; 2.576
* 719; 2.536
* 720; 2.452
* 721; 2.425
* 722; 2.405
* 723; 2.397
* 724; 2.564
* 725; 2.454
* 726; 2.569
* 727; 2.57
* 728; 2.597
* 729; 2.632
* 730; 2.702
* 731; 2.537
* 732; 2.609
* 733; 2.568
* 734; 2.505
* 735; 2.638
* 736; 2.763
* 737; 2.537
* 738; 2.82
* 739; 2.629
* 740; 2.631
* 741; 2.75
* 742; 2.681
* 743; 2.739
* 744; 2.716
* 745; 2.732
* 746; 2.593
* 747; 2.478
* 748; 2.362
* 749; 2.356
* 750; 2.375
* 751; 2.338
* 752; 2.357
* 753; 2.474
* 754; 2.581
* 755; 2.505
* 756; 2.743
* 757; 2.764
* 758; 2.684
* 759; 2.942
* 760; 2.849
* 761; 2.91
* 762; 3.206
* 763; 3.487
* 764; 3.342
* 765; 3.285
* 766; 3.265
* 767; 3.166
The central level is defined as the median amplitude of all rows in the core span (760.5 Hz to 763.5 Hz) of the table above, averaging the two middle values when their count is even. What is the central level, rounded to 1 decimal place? 3.2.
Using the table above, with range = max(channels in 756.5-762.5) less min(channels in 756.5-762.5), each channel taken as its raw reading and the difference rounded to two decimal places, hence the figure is 0.52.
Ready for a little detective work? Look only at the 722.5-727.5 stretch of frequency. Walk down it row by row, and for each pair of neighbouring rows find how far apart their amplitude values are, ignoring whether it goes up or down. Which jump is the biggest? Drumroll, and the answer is 0.17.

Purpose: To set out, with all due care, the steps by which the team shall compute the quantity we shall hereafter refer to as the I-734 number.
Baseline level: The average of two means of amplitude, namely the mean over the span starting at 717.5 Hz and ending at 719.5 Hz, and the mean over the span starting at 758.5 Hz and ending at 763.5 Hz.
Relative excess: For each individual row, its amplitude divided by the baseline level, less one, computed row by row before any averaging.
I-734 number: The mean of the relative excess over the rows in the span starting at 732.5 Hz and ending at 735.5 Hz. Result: -0.088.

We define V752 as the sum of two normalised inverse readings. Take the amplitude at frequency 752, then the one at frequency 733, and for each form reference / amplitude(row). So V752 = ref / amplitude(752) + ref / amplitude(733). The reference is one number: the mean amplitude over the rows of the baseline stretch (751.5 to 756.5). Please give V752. 2.06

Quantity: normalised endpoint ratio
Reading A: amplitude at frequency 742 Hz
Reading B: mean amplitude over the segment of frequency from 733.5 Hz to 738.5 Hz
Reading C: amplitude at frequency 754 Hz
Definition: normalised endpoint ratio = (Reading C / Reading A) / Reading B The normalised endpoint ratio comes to 0.36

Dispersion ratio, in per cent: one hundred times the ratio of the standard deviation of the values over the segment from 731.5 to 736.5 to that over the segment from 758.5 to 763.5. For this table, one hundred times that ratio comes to 36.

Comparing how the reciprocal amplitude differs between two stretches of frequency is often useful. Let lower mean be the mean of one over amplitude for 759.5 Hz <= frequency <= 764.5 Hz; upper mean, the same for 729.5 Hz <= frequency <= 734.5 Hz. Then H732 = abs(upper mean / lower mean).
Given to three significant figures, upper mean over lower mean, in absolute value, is 1.22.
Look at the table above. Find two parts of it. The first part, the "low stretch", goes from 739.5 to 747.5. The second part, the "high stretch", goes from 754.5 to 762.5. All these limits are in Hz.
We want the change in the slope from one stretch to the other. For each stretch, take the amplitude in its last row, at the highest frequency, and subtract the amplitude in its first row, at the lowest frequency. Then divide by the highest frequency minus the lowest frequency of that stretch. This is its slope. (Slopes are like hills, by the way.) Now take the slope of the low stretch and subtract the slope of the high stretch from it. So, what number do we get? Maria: -0.122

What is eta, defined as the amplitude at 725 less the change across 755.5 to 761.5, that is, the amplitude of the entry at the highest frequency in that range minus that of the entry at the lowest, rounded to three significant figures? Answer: 2.29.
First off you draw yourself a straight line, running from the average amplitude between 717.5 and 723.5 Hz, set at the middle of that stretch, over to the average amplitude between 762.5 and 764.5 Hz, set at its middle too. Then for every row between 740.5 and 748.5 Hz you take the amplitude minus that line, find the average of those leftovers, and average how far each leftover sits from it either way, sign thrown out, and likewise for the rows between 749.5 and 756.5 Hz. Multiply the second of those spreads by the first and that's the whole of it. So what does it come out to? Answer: 0.012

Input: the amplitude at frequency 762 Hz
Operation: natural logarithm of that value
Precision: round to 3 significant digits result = 1.17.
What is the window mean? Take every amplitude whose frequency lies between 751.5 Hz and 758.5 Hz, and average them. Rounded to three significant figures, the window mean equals 2.59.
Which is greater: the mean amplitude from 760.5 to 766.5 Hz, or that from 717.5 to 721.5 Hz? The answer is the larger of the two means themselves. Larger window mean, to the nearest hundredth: 3.25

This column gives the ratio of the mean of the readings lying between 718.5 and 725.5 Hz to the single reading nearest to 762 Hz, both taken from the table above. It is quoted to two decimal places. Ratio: 0.77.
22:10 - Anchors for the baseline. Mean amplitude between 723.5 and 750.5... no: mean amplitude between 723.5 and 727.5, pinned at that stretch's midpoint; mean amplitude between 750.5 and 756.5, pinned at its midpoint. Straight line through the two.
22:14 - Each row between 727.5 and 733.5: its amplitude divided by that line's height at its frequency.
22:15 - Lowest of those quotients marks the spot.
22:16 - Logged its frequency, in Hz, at 731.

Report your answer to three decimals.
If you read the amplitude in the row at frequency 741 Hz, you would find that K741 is 2.750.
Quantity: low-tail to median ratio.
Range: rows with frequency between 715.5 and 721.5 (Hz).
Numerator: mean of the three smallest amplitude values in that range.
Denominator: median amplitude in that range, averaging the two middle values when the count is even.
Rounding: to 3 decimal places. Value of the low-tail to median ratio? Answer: 0.967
